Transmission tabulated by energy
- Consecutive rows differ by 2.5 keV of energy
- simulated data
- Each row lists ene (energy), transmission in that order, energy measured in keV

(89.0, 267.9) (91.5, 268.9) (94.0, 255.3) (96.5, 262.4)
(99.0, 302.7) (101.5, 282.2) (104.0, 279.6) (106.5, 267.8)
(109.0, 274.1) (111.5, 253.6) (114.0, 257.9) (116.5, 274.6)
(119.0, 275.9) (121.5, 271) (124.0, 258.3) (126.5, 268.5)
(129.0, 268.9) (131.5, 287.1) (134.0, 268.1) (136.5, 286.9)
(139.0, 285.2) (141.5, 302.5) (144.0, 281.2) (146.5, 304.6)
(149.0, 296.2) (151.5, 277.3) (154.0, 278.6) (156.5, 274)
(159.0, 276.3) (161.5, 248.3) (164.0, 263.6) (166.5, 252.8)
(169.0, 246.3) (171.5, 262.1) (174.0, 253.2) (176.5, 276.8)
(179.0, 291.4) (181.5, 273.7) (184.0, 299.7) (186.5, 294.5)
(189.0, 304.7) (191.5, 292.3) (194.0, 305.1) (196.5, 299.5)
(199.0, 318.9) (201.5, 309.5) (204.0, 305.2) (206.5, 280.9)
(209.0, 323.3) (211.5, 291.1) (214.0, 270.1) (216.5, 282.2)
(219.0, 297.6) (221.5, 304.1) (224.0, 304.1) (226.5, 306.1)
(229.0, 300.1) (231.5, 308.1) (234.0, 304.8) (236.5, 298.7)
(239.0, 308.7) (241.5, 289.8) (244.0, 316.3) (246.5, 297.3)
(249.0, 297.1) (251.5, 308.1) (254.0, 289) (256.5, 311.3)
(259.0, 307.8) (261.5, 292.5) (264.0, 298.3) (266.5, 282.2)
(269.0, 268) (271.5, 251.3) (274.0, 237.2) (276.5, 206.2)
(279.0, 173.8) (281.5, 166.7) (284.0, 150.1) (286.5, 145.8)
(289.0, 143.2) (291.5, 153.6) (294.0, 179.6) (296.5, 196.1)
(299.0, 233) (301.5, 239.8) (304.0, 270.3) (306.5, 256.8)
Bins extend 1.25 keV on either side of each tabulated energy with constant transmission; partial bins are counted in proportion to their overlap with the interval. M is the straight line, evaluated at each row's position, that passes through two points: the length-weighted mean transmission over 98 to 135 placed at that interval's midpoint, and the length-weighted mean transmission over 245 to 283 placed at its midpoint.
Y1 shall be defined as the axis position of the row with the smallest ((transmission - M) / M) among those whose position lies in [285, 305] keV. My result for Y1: 289.0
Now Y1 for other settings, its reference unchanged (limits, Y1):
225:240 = 236.5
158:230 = 169.0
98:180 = 169.0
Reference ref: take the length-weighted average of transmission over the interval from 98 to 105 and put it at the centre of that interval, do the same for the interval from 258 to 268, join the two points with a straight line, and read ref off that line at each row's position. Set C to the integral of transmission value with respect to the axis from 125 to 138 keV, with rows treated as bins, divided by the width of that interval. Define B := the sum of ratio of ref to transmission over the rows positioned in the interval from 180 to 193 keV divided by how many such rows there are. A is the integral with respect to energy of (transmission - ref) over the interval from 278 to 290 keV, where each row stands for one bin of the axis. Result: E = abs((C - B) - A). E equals 1945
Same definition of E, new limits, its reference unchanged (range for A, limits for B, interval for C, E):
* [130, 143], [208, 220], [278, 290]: 204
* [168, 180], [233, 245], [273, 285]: 485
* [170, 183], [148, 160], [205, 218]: 541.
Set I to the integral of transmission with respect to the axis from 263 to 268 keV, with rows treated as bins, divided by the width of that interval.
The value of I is 289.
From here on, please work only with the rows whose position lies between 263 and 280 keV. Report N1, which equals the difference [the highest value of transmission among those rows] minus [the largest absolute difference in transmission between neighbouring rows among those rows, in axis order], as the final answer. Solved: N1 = 266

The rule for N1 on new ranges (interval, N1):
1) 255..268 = 295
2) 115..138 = 268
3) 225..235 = 300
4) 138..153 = 281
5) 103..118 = 259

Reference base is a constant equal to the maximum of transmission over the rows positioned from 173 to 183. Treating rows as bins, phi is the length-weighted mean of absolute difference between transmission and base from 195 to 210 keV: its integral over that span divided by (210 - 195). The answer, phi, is 18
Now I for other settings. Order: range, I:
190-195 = 299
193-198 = 303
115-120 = 274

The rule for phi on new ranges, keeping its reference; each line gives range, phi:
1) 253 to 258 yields 12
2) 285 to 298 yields 127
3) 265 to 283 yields 65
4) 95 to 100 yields 21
